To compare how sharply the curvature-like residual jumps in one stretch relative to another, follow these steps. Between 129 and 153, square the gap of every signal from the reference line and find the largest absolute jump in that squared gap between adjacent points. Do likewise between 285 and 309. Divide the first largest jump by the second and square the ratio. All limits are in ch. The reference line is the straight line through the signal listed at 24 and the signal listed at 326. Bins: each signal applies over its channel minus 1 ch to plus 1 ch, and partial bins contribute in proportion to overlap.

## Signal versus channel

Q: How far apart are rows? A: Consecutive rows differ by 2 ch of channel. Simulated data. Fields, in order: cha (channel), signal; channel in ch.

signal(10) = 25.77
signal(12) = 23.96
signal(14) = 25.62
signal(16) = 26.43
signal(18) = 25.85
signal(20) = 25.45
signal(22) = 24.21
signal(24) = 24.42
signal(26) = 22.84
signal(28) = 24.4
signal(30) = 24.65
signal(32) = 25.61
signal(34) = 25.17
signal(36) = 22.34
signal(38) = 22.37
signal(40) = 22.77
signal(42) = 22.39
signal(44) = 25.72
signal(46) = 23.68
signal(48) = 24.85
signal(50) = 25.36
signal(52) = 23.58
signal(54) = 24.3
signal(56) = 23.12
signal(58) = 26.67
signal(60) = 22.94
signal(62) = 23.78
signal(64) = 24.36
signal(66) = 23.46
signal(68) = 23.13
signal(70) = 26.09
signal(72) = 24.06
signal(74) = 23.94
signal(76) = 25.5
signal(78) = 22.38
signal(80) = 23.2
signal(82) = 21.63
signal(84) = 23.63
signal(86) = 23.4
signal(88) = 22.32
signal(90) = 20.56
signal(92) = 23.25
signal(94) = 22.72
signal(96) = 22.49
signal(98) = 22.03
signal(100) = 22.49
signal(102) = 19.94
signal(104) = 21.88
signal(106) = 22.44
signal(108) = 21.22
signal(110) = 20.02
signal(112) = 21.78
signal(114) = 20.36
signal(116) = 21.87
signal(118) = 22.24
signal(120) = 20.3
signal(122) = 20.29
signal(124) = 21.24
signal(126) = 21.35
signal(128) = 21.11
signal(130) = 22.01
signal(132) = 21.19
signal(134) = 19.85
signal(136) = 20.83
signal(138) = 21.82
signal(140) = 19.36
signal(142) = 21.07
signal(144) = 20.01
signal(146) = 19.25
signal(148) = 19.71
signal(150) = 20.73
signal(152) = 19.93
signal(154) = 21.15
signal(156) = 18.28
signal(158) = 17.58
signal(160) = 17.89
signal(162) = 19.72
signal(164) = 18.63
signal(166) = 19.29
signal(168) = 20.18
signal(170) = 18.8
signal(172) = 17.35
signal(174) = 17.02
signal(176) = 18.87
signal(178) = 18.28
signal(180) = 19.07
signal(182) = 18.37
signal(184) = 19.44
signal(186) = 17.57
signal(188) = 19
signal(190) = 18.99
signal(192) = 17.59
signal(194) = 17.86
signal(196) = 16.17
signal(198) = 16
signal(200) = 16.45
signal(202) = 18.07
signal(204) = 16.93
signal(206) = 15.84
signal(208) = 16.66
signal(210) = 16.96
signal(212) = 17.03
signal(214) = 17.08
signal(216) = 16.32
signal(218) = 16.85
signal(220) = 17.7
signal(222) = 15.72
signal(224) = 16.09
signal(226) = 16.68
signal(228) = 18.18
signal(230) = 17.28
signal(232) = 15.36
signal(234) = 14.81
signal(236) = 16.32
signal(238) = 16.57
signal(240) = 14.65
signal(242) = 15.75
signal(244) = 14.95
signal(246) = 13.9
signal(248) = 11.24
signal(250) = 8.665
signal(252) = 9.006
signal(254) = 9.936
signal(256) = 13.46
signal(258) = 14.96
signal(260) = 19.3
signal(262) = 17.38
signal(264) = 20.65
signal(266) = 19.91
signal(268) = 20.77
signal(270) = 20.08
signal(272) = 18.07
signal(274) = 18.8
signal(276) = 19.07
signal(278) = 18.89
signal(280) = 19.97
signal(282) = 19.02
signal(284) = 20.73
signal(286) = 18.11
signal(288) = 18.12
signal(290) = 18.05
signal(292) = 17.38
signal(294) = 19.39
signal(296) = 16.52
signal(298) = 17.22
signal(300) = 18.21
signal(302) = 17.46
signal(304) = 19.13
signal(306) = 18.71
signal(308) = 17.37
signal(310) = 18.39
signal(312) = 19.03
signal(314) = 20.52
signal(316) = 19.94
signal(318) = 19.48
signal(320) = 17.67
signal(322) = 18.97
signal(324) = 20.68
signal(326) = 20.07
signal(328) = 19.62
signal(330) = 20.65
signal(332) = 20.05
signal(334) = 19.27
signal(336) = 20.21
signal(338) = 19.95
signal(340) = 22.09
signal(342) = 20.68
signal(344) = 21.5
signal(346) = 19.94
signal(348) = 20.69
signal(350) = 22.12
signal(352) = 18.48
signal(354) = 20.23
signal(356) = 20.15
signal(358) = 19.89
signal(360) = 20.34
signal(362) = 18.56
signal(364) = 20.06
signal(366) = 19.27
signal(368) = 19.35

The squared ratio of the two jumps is 0.53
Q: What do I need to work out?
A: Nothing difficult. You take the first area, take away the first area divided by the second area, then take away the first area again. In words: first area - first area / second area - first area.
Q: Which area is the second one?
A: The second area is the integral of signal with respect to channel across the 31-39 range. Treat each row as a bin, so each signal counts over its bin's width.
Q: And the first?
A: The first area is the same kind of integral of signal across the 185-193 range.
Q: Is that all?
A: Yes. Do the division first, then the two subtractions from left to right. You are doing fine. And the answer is -0.77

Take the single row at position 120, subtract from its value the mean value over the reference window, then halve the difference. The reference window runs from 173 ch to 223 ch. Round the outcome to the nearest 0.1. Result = 1.4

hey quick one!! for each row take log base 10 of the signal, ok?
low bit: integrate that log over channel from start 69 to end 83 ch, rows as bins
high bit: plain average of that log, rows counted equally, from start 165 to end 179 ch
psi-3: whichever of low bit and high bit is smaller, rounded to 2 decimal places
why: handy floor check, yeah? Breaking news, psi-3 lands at 1.27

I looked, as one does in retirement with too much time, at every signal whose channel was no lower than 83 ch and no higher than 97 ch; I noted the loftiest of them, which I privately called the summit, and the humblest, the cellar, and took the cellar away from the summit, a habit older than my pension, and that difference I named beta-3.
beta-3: 3.07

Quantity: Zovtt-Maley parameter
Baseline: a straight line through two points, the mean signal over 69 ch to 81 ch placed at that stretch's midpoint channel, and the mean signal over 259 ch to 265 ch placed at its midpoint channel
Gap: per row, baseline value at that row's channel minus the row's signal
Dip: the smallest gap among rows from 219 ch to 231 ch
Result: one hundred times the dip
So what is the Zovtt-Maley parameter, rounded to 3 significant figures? 185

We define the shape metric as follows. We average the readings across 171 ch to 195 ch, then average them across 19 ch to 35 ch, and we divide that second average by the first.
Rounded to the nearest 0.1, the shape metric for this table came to 1.3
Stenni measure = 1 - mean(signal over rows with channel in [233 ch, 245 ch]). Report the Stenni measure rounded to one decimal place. -14.5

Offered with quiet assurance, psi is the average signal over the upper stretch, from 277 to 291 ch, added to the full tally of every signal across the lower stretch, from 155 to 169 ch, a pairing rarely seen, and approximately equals 151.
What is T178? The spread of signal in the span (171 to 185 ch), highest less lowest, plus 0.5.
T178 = 2.9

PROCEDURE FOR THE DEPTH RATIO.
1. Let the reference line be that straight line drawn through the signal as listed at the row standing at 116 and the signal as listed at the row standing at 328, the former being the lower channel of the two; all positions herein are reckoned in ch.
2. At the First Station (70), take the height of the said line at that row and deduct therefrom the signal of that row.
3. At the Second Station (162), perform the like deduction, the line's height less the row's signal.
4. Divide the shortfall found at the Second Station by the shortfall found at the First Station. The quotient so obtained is -0.45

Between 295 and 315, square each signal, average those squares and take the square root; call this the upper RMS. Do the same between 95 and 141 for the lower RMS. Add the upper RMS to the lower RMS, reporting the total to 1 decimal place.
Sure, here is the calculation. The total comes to 39.5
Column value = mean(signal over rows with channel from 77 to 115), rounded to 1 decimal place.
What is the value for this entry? 22.0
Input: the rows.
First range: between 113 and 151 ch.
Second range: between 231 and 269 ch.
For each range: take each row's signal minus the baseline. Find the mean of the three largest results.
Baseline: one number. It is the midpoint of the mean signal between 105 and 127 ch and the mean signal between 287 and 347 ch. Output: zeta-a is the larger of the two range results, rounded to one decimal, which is 1.8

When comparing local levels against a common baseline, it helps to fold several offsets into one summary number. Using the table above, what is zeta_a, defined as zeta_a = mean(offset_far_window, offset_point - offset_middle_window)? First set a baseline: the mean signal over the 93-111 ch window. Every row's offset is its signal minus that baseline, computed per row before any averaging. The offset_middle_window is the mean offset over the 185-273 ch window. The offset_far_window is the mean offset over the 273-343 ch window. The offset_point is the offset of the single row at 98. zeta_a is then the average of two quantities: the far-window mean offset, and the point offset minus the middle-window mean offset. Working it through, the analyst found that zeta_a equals 1.6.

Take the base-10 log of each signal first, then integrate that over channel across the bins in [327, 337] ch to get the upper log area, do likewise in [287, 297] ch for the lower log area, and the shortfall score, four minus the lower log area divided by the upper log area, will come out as 3.04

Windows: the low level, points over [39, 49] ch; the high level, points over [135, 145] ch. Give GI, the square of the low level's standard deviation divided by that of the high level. 2.1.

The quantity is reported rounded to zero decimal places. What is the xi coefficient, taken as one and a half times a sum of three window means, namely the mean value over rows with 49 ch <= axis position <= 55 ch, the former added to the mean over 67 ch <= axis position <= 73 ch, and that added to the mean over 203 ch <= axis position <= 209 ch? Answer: 98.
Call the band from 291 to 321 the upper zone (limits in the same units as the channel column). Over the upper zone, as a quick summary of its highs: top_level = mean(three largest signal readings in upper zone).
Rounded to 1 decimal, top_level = 20.0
